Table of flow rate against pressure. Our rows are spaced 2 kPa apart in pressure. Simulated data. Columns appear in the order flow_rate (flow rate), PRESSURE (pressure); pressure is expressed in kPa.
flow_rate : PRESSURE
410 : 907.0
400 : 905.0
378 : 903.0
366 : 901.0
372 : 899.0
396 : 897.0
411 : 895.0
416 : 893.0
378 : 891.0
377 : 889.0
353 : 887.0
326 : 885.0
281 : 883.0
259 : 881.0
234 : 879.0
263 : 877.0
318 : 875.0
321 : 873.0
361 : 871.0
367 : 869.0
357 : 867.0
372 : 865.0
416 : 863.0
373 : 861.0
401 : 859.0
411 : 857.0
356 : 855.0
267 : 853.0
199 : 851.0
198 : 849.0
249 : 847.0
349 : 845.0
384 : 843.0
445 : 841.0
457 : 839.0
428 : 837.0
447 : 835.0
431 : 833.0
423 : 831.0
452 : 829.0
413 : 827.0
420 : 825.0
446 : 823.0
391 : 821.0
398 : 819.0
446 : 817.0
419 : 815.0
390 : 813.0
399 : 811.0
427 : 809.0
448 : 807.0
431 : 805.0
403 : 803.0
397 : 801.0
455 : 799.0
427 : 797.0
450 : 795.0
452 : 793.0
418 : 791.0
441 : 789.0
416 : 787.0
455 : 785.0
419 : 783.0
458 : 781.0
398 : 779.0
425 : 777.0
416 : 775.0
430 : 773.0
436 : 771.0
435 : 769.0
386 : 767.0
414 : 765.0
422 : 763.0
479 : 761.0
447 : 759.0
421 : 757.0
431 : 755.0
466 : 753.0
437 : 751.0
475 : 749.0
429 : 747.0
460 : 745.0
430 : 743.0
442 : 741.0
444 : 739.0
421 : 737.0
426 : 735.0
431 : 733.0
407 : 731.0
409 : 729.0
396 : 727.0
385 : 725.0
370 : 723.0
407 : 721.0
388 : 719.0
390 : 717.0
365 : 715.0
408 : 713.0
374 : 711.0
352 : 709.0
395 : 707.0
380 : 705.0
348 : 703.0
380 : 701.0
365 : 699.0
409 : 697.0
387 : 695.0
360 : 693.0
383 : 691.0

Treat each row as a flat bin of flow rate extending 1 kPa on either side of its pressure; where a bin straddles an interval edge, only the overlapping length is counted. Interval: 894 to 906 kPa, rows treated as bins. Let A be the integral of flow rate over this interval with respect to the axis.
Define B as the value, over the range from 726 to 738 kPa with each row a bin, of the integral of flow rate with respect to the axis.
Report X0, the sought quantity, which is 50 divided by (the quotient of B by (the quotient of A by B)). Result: 0.0094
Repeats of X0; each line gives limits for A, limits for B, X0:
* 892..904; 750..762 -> 0.0081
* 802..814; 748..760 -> 0.0087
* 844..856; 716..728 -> 0.0074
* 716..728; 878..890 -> 0.0174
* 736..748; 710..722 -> 0.0121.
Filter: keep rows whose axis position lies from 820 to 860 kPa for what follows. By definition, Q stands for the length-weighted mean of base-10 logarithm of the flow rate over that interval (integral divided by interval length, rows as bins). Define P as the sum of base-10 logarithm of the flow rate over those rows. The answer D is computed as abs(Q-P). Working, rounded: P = 51.3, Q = 2.57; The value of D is 48.74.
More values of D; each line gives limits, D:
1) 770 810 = 50.03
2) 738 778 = 50.15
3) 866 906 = 48.16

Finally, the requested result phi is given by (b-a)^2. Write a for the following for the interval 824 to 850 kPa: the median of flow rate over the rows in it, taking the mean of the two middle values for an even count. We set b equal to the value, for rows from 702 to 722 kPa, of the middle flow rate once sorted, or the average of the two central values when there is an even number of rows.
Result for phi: 1521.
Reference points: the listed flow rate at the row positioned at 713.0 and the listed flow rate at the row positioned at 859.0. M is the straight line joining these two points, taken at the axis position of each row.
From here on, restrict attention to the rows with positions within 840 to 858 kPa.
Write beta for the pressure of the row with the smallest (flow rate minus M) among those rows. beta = 849.0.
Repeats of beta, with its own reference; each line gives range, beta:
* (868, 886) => 879.0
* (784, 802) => 801.0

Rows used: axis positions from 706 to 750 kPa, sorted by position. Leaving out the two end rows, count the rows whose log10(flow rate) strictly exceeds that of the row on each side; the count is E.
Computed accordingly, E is 7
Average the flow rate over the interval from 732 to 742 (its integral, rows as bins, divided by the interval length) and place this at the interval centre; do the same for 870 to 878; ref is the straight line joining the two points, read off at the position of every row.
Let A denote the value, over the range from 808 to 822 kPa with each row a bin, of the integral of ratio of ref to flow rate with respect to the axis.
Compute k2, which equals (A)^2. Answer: 157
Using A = 12.5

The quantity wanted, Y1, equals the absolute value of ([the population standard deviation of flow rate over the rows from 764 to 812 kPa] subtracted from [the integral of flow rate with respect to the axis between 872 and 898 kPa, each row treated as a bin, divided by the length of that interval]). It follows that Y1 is 313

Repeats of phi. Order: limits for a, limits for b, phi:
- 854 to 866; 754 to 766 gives 1560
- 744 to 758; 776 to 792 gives 225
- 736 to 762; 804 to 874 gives 1681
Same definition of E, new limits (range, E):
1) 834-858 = 1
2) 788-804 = 2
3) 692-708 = 2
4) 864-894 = 1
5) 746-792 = 8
